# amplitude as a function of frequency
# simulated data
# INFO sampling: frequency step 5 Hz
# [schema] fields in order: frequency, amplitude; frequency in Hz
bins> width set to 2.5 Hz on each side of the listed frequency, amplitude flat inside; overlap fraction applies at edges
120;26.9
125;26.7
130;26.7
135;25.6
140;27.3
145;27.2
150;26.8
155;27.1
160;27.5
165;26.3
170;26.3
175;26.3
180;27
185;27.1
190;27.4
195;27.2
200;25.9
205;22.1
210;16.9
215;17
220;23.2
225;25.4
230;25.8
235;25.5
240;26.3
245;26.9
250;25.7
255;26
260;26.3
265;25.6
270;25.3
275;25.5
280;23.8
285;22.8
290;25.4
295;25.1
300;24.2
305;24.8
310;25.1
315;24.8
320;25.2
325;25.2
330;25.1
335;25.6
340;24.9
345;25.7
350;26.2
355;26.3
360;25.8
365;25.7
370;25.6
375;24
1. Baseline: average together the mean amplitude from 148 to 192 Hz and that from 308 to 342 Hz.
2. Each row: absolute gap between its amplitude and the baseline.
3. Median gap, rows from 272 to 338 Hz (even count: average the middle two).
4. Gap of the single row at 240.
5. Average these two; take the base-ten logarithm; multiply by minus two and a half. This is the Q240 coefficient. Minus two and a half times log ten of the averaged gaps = 0.55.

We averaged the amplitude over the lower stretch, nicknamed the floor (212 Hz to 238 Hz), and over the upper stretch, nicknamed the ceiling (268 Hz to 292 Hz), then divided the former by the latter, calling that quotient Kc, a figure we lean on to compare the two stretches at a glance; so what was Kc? 0.95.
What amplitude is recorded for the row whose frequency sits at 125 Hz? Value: 26.7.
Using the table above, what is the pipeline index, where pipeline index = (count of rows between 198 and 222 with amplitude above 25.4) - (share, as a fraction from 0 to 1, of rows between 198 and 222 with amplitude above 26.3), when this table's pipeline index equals 1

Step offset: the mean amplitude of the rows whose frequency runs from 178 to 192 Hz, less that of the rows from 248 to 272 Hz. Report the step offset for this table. 1.4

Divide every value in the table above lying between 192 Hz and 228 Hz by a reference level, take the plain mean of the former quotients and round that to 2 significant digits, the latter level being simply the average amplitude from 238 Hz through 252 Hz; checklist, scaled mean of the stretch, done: 0.86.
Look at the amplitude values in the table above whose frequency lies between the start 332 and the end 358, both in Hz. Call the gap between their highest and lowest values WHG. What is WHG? 1.4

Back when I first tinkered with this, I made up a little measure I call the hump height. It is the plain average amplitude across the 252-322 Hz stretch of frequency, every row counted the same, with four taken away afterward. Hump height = 21.0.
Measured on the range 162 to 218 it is 20.5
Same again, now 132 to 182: 22.7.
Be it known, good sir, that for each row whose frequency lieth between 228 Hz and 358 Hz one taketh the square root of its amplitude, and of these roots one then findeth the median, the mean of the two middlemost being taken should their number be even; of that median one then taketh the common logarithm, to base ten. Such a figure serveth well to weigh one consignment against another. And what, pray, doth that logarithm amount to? 0.703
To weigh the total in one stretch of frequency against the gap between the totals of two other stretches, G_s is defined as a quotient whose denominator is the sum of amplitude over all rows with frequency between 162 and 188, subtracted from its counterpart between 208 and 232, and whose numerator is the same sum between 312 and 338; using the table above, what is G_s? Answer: -5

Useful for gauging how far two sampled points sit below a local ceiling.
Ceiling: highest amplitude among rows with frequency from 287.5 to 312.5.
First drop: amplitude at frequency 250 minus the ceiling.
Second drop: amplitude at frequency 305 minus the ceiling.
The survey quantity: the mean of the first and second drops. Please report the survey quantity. -0.15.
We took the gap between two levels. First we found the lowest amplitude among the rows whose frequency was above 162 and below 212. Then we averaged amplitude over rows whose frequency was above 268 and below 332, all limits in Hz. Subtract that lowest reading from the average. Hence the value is 8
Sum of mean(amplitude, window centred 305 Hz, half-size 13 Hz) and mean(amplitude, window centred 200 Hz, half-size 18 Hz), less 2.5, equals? 45.7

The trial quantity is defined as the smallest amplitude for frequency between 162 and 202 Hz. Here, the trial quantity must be 25.9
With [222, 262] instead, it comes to 25.4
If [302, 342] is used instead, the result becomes 24.8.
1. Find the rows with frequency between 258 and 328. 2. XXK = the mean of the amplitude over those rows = 24.9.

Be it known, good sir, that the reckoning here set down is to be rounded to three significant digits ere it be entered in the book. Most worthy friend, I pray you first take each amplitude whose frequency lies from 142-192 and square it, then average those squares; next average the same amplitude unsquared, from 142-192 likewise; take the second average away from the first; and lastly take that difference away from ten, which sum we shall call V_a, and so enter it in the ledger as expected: -687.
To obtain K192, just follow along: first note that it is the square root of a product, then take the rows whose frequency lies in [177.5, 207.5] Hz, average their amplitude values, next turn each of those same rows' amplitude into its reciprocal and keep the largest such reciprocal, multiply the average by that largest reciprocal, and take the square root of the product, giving 1.09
